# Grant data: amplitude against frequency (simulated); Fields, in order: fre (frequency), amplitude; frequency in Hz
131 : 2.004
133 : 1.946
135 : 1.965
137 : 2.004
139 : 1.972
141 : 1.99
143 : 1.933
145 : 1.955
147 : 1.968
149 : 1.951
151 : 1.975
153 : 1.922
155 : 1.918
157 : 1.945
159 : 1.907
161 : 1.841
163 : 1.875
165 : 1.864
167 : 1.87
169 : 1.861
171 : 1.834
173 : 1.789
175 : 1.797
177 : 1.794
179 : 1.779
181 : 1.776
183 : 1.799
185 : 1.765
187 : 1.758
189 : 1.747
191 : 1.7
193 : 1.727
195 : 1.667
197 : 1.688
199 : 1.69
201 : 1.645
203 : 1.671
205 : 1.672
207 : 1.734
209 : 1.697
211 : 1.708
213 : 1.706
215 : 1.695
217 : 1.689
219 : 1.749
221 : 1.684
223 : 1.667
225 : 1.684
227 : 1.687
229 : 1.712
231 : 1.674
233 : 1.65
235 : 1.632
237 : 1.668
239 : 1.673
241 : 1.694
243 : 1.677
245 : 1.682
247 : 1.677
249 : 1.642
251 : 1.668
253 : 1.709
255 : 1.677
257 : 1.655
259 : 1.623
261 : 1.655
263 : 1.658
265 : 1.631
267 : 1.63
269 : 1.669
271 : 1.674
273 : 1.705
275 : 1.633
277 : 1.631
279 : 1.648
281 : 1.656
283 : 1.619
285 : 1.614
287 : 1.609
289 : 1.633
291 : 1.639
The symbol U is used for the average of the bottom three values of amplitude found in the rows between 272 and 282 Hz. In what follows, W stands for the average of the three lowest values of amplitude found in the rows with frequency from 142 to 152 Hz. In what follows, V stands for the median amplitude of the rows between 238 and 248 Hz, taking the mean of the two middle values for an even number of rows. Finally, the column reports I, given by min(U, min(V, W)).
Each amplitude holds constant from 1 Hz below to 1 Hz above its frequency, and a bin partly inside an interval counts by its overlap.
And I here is 1.64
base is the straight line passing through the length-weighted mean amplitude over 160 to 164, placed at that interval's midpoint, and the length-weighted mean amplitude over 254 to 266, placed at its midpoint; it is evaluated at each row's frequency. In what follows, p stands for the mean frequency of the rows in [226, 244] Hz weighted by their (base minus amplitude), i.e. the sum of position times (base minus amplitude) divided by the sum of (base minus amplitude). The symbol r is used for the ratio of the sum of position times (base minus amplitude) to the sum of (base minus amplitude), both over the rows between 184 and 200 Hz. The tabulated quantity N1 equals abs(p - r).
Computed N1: 40.4 Hz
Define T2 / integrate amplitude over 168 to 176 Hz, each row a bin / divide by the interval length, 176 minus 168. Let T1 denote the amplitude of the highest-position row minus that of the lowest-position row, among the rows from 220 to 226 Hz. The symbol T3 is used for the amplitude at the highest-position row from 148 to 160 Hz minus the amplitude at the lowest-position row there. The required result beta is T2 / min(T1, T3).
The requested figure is -41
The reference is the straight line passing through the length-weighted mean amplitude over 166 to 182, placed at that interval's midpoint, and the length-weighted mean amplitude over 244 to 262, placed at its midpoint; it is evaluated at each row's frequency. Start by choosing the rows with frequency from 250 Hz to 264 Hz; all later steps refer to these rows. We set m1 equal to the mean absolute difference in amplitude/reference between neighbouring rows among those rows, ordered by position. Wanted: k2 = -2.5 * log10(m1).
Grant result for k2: 4.47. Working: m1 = 0.0163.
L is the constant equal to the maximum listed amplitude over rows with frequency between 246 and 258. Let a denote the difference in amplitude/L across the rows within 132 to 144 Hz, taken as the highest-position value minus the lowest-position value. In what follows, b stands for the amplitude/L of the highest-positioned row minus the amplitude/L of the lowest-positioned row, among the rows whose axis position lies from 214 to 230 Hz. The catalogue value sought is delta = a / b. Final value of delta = -0.8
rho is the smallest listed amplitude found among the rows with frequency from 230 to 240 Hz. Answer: 1.632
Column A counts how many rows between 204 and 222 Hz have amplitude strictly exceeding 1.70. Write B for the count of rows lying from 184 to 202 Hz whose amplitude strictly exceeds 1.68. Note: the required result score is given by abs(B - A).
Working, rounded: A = 4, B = 7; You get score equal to 3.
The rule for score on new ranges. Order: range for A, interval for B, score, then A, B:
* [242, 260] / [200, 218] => 5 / 1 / 6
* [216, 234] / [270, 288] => 1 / 2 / 1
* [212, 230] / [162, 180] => 6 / 3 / 9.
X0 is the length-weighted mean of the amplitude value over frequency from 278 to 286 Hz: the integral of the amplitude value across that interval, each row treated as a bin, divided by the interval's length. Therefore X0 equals 1.63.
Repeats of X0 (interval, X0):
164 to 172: 1.86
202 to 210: 1.69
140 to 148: 1.96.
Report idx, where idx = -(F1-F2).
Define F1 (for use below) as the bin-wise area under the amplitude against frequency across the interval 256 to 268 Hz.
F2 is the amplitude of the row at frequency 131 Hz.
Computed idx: -17.7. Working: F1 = 19.7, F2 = 2.004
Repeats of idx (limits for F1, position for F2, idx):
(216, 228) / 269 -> -18.7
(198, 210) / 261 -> -18.6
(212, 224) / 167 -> -18.5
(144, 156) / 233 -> -21.7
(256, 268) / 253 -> -18.0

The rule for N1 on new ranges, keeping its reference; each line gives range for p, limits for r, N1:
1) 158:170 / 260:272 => 105.0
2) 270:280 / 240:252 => 25.7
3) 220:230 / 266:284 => 51.6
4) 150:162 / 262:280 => 119.0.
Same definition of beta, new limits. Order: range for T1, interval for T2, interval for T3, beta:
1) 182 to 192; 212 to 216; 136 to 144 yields -17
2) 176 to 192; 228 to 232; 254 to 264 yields -18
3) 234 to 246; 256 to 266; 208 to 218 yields -206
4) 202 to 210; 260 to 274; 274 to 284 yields -119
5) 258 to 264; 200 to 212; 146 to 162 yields -13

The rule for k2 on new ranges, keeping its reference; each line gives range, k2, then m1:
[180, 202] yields 4.55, 0.0152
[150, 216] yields 4.71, 0.0131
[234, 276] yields 4.55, 0.0151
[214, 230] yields 4.47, 0.0163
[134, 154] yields 4.45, 0.0166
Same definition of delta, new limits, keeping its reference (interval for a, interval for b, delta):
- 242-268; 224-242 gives -4.7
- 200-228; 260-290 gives -1.9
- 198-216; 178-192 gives -0.1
